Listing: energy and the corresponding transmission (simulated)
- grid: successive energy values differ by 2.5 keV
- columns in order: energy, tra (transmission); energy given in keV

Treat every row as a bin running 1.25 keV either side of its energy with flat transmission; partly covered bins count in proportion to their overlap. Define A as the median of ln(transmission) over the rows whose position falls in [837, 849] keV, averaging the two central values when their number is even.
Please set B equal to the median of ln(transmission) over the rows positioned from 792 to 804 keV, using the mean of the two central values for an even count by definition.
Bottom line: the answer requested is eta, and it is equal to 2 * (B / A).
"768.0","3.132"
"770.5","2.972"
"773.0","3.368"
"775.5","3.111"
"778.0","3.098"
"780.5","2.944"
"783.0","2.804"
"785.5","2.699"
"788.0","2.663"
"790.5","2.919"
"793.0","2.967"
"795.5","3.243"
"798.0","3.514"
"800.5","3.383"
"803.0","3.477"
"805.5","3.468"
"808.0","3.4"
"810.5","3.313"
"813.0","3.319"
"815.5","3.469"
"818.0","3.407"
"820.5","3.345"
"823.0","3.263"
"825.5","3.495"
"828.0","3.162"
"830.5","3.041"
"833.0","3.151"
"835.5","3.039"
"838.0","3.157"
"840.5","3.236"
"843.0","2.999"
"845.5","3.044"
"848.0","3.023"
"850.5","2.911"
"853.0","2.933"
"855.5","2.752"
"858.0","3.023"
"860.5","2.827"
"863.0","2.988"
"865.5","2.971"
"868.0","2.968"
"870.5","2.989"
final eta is 2.2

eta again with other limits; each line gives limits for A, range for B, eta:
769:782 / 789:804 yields 2.1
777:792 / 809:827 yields 2.3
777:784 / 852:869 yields 2.0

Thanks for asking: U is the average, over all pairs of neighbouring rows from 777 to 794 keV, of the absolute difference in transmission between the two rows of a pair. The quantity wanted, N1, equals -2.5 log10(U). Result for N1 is 2.3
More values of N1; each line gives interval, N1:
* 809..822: 2.9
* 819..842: 2.1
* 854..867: 2.0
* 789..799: 1.8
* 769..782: 1.7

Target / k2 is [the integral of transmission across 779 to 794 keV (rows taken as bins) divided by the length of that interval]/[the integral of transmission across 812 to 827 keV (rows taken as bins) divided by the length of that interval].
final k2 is 0.84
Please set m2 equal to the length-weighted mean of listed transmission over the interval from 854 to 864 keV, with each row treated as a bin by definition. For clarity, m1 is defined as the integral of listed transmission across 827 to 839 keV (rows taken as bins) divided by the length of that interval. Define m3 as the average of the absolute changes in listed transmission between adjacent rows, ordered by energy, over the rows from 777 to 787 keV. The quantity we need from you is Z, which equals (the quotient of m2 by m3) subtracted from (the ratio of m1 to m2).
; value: -21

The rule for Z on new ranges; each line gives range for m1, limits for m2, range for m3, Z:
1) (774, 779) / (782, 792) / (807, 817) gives -33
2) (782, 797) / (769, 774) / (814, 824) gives -45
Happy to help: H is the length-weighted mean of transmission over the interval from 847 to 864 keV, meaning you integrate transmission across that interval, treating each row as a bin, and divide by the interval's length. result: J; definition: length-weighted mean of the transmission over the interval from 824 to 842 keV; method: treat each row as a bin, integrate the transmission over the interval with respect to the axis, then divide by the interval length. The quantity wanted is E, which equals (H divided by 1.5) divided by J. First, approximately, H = 2.92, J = 3.2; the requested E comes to 0.61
